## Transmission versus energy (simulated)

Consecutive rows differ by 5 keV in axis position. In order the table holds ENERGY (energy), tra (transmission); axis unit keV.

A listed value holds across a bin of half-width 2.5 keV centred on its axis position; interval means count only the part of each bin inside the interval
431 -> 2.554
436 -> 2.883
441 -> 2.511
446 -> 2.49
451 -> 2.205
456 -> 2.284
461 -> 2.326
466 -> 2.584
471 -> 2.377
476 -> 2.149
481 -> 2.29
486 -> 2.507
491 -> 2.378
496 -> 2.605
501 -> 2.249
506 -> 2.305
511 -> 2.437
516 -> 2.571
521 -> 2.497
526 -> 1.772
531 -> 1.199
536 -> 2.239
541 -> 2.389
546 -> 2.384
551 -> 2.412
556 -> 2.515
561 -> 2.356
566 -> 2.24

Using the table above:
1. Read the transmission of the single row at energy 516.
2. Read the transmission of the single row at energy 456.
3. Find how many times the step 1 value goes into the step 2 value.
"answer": 0.89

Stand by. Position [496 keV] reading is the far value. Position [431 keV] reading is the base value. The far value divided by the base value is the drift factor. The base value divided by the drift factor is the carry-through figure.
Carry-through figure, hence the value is 2.50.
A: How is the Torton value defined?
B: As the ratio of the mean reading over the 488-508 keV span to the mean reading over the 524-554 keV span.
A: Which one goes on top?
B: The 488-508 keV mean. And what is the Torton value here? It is 1.15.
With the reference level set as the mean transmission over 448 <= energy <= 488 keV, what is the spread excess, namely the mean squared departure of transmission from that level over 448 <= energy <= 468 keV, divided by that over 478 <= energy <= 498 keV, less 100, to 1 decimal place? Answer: -99.2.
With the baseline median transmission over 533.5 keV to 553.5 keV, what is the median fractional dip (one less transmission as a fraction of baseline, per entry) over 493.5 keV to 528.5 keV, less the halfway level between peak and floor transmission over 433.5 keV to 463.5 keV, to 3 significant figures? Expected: -2.57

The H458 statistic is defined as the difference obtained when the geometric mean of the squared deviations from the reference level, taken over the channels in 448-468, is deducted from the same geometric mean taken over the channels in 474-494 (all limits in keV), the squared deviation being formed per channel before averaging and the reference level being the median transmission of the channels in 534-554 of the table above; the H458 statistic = -0.010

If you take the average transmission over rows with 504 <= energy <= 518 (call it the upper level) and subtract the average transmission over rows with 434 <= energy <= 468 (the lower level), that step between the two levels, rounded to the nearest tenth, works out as 0.0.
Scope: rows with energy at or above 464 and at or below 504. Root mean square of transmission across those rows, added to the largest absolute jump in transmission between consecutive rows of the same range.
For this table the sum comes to 2.75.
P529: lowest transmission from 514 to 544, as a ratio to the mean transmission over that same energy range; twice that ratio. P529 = 1.14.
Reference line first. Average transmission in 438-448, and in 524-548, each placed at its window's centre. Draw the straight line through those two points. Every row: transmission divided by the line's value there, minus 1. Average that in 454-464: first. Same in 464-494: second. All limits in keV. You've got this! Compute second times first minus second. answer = -0.03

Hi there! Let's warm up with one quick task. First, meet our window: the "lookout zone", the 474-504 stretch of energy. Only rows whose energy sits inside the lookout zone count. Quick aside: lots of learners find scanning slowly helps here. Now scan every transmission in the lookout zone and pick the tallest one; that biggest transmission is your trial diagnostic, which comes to 2.605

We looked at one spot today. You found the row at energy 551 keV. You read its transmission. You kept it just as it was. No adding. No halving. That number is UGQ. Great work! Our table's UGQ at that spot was 2.412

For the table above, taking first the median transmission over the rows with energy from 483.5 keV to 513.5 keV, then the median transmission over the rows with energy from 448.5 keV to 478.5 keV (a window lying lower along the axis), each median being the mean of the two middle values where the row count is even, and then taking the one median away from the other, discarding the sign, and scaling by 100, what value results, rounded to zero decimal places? 10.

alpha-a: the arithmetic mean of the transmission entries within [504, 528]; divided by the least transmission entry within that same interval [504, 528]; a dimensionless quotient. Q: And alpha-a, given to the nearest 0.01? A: 1.31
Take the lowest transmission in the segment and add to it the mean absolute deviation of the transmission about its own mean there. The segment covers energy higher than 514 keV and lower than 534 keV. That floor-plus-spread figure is 1.72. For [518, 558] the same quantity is 1.54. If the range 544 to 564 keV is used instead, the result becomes 2.41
